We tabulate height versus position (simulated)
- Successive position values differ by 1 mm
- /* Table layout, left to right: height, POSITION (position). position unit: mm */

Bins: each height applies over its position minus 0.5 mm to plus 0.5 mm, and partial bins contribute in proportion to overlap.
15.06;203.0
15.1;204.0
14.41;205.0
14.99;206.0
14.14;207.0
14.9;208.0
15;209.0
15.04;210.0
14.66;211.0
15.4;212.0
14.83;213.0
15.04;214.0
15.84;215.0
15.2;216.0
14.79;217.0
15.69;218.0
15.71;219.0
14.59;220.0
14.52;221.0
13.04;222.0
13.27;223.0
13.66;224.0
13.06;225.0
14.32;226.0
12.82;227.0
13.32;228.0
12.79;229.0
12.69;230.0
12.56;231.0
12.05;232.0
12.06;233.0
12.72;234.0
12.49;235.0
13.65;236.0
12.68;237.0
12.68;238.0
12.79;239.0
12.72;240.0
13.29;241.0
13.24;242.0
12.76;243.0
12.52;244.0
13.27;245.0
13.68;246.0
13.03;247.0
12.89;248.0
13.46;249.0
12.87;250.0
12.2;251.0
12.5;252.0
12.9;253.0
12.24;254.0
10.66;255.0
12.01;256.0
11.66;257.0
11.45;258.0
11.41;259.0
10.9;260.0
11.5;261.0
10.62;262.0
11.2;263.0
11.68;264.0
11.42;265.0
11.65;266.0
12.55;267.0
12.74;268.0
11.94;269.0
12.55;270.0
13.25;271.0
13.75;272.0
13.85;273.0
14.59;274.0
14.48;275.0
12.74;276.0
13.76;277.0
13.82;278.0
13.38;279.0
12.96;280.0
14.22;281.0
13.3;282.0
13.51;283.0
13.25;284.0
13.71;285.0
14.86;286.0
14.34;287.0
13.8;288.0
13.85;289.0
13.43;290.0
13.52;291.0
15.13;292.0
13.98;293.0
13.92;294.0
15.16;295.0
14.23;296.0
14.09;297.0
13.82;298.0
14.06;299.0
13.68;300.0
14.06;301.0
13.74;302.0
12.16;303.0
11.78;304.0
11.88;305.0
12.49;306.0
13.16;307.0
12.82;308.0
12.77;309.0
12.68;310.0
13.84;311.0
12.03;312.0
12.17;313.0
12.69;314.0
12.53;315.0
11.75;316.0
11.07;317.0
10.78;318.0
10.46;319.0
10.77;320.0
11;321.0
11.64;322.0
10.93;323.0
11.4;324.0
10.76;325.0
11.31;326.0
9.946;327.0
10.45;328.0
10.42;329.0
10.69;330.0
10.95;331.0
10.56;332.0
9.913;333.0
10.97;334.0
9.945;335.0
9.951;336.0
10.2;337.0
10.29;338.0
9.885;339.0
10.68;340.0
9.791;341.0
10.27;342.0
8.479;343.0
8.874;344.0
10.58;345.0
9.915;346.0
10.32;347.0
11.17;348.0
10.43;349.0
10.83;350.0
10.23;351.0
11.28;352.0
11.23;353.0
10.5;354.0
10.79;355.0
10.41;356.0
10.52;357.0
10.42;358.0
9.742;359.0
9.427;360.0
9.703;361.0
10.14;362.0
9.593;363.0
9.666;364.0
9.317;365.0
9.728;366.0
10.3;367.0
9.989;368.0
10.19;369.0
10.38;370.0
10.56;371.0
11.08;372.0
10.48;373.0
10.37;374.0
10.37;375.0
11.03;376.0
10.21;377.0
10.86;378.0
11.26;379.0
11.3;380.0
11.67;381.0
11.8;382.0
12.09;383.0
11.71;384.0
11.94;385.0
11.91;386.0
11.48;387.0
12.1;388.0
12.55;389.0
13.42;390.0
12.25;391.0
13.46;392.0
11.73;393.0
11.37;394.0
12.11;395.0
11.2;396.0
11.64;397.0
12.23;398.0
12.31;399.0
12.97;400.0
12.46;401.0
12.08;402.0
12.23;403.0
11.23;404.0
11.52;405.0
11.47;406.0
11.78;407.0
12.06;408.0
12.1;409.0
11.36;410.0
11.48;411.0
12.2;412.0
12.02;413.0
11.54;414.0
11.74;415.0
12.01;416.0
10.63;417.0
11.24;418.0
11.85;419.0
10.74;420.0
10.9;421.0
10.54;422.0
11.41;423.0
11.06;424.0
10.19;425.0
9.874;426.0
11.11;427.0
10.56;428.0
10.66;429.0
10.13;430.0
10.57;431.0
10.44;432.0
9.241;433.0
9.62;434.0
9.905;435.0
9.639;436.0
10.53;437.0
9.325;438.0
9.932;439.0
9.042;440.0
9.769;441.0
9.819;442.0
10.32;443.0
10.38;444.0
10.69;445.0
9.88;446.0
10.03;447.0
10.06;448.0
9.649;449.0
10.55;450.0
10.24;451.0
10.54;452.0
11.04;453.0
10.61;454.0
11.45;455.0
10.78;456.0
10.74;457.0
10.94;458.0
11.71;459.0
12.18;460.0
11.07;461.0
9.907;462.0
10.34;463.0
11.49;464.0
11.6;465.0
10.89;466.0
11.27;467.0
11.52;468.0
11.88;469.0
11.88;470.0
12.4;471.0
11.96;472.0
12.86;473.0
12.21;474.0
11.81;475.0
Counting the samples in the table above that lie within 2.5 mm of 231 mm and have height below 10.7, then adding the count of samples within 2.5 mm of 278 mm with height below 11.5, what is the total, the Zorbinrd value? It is 0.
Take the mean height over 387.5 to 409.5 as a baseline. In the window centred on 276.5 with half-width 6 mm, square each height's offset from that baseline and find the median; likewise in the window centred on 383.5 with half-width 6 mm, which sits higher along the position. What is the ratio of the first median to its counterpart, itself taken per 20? 0.80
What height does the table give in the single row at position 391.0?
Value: 12.25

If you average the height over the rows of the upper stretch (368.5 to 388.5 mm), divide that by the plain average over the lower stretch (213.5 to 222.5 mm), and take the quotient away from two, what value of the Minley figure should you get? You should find 1.25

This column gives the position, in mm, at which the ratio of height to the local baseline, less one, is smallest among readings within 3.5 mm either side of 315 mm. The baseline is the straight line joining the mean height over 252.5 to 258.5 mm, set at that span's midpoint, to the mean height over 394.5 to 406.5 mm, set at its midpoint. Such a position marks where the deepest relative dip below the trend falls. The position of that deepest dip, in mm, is 318.0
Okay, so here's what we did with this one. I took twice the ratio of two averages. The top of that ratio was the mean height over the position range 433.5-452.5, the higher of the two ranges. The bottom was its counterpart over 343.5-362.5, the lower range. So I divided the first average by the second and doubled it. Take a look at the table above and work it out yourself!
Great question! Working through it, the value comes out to 1.9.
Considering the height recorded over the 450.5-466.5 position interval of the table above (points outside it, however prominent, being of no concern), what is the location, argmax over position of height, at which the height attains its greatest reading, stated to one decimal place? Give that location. 460.0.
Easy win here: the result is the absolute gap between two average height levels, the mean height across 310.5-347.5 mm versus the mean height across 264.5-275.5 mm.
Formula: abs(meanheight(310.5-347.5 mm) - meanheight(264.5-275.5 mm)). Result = 2.2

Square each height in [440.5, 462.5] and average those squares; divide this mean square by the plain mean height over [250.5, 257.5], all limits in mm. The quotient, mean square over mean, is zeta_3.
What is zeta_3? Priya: 9.3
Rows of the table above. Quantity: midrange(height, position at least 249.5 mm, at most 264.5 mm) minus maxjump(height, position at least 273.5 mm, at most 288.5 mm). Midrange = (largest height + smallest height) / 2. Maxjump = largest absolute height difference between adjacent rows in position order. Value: 10.0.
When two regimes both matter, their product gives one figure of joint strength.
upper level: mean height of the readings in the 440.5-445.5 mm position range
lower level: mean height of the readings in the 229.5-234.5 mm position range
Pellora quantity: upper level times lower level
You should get 127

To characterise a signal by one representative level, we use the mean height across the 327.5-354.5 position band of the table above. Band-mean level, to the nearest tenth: 10.3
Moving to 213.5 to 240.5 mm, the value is 13.6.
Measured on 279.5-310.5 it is 13.6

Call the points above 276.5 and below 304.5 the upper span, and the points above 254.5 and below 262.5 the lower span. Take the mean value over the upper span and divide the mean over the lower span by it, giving 0.82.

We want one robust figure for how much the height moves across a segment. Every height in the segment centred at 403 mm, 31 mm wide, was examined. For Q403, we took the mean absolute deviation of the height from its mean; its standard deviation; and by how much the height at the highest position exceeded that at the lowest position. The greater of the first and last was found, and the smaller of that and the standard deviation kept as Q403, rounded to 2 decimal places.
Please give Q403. 0.48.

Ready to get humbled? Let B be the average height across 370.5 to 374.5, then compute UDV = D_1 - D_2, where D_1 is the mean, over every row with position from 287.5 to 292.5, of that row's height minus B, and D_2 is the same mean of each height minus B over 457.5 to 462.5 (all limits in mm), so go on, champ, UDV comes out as 2.8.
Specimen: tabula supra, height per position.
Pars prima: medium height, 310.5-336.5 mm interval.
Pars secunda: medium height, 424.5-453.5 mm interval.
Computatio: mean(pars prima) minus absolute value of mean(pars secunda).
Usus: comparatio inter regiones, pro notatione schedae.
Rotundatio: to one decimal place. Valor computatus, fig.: 1.0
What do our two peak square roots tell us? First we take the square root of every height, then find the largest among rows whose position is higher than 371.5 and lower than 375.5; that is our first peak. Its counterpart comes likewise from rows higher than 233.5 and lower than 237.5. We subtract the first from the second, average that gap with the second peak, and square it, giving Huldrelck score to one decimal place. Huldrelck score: 4.1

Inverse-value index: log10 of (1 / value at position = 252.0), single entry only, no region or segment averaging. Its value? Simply -1.10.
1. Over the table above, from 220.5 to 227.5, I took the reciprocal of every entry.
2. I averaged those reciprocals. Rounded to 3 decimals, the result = 0.074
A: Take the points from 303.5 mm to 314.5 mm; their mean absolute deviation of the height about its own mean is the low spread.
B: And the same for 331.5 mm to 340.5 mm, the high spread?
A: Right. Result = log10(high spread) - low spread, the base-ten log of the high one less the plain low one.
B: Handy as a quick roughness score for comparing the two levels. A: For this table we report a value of -0.95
